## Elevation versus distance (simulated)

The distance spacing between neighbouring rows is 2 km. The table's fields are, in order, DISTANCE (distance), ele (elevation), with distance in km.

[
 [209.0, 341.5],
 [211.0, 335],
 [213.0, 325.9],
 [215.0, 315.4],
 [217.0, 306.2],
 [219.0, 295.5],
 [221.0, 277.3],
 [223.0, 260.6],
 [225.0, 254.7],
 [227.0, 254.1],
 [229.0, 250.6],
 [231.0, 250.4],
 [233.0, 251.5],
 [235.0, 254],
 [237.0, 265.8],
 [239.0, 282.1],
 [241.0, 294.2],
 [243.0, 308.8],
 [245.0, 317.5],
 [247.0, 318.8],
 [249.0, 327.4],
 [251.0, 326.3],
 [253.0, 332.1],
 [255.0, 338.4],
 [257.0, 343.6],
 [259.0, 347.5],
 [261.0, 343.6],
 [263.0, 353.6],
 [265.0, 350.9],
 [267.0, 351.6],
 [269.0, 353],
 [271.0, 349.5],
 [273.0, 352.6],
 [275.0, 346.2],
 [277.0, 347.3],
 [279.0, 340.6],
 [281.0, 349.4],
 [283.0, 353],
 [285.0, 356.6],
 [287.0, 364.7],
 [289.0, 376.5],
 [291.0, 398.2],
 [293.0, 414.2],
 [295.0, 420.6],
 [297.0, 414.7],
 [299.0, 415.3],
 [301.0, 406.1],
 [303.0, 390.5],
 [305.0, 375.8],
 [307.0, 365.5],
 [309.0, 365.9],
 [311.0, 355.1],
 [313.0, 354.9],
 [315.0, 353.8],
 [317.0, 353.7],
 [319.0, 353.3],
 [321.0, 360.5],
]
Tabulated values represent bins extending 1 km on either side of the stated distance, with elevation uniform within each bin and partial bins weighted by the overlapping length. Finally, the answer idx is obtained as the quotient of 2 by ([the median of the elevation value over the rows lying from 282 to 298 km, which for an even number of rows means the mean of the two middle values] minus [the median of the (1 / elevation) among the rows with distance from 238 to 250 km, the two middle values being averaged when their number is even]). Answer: 0.0052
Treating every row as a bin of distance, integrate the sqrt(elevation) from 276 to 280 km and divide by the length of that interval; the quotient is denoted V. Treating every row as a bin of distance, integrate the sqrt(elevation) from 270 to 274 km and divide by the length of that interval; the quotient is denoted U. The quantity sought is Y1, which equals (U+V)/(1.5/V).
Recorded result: 461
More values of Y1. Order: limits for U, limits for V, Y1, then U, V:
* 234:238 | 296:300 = 496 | 16.1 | 20.4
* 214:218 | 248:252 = 430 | 17.6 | 18.1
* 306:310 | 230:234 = 369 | 19.1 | 15.8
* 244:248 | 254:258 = 447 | 17.8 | 18.5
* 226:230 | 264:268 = 433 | 15.9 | 18.7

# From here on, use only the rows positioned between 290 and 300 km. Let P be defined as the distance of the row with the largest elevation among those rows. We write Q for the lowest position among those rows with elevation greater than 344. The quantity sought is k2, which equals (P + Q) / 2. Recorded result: 293 km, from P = 295.0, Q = 291.0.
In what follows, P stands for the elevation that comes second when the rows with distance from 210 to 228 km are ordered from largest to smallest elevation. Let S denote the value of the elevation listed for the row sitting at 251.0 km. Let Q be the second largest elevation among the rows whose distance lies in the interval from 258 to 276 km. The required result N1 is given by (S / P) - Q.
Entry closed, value -352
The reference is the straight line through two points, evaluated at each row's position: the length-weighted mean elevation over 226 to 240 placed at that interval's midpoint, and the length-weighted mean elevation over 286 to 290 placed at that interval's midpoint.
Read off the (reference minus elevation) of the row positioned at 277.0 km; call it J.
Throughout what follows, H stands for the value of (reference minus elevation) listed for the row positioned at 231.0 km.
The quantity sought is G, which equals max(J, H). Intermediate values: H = 4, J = 1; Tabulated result 4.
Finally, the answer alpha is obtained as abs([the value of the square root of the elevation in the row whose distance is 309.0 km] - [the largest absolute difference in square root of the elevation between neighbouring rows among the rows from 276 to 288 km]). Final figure 18.9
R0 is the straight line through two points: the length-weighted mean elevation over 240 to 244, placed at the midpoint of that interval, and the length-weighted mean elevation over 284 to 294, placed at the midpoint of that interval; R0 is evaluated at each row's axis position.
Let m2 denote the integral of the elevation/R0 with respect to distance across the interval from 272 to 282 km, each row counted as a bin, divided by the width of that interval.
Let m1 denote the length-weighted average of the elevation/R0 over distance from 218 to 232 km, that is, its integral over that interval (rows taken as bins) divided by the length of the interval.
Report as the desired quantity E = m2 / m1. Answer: 0.992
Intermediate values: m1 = 0.97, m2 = 0.96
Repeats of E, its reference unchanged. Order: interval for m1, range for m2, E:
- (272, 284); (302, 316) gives 0.917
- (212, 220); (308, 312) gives 0.713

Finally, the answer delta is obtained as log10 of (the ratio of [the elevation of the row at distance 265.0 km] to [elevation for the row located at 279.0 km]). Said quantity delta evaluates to 0.01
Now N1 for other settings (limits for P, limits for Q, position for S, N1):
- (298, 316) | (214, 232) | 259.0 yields -305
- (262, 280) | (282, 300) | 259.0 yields -414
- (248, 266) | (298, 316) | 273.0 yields -405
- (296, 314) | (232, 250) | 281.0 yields -318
